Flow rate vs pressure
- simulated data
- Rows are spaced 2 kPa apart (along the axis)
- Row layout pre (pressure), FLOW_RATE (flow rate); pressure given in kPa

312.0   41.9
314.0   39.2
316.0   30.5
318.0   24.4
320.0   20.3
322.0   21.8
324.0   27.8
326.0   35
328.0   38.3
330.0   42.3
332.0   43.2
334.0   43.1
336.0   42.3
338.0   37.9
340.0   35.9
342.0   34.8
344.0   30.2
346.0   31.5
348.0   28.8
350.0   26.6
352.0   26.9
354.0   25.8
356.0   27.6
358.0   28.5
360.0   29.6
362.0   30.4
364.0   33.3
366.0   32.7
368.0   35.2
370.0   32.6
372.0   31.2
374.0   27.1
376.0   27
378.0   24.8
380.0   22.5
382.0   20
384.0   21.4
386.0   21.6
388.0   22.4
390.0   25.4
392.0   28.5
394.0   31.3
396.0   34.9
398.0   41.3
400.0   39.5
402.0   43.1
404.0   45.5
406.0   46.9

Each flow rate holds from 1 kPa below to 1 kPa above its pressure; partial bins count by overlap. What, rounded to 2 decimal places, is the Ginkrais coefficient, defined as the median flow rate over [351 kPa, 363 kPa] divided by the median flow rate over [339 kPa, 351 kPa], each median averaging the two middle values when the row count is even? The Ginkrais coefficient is 0.91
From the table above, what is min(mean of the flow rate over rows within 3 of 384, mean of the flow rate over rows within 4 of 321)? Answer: 21.0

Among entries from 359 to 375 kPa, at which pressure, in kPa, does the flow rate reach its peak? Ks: 368.0 kPa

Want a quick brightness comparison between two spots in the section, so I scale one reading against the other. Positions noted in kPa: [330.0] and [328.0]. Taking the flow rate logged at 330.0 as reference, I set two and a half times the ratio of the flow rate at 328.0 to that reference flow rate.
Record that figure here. 2.26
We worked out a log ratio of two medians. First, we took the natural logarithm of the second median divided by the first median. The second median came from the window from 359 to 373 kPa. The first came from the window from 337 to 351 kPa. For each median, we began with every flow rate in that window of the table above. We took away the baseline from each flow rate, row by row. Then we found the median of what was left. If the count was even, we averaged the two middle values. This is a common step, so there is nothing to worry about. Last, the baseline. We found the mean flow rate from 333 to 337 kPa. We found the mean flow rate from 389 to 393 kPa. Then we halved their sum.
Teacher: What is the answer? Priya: -0.4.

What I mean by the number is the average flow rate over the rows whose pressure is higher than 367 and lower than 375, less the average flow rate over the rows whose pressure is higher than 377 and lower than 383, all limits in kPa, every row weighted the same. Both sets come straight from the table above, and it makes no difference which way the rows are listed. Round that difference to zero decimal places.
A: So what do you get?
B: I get 9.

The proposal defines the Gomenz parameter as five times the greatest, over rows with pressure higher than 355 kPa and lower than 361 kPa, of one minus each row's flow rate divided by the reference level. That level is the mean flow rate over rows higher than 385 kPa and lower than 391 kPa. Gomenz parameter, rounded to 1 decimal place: -1.0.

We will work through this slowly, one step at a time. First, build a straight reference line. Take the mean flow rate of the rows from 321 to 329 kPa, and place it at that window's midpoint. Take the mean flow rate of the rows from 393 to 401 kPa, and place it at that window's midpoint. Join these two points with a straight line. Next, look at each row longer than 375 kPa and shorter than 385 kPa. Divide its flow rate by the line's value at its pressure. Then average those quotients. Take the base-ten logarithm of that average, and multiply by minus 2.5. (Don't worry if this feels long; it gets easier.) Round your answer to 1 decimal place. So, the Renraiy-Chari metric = 0.5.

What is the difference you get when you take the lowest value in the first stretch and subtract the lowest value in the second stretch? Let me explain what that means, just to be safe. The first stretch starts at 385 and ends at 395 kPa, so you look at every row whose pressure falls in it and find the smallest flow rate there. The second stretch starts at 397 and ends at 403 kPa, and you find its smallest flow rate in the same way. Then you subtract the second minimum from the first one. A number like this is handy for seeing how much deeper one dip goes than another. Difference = -18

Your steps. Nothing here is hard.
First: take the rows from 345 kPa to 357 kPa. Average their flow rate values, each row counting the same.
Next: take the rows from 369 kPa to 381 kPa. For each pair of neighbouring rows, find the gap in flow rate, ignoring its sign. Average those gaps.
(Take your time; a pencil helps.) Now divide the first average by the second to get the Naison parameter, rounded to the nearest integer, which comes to 14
